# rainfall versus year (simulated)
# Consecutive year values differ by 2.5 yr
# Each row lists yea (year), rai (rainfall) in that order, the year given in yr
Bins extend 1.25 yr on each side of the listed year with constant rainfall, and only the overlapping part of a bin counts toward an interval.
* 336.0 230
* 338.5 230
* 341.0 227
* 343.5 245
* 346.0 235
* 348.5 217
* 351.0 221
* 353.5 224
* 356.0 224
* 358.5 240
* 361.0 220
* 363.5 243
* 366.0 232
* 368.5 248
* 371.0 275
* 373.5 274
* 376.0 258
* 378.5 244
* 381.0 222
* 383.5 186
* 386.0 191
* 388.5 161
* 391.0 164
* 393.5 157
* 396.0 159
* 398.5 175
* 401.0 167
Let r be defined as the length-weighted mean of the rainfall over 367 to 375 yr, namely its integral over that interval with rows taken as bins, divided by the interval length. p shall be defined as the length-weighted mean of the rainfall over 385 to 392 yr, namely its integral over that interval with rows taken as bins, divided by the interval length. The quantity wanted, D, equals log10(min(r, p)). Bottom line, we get 2.23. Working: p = 172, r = 264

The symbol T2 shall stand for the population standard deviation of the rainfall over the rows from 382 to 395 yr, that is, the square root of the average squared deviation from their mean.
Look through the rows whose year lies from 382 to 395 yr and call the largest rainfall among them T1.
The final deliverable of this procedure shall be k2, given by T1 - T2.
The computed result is 177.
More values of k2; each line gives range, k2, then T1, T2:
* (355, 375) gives 256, 275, 19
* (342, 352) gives 234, 245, 11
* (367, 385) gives 246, 275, 29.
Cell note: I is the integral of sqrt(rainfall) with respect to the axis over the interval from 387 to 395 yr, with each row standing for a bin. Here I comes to 102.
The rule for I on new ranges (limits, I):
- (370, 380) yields 162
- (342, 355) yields 196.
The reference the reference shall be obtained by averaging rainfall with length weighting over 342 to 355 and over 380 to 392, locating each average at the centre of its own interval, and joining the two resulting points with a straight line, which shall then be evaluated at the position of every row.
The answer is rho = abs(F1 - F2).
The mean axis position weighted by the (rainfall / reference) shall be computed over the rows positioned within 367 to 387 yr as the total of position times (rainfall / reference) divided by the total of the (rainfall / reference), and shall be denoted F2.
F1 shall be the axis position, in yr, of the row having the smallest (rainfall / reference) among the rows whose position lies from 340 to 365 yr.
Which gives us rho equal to 28.3 yr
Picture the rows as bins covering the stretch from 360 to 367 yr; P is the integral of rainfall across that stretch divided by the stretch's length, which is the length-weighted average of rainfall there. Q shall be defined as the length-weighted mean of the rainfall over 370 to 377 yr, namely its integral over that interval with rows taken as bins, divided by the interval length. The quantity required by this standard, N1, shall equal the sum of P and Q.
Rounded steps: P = 232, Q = 269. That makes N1 501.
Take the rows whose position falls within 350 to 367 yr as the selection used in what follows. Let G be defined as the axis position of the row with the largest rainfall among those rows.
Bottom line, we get 363.5 yr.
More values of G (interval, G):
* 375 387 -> 376.0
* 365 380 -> 371.0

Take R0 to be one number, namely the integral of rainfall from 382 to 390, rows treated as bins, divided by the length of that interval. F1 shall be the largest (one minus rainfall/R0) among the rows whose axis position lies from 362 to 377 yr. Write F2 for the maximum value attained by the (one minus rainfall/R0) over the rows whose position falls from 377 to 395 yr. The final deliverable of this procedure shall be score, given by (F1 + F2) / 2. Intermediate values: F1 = -0.29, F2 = 0.13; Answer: -0.08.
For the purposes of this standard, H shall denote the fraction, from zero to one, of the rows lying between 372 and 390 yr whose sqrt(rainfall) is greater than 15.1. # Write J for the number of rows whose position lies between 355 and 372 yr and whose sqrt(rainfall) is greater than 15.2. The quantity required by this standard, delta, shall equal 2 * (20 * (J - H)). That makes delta 183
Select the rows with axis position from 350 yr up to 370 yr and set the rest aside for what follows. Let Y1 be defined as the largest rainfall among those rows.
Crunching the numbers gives 248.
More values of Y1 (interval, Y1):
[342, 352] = 245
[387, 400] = 175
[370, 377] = 275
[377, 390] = 244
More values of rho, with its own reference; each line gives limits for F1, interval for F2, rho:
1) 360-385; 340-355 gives 36.3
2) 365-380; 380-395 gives 20.9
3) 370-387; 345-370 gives 25.8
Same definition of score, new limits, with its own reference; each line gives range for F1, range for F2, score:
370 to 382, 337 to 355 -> -0.22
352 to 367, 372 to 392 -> -0.06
